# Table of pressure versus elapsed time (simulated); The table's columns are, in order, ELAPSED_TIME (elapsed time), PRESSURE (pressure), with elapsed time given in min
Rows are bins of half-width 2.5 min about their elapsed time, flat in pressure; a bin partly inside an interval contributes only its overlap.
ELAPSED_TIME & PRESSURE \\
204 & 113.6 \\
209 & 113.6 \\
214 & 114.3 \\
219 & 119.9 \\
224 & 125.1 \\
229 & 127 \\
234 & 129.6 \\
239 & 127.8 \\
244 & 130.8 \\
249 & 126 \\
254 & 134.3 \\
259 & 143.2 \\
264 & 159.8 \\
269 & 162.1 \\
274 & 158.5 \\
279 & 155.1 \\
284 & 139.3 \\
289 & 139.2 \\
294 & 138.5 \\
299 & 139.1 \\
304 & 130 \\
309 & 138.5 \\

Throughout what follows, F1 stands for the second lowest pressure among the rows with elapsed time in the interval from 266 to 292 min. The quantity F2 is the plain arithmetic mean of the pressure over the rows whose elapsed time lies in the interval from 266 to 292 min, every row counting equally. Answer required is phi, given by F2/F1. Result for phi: 1.08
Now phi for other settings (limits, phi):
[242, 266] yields 1.06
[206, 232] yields 1.05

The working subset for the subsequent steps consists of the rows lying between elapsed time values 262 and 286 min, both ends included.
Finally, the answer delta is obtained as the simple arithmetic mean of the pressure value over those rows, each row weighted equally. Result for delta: 155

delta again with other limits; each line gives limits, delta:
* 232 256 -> 130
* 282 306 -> 137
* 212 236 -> 123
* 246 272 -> 145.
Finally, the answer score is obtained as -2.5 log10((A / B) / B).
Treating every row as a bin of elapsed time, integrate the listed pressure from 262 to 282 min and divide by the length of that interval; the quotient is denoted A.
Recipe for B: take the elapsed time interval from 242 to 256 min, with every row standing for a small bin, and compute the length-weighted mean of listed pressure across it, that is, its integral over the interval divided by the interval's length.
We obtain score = 5.1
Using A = 158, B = 130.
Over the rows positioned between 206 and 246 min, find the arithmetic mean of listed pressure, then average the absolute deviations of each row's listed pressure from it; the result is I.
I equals 6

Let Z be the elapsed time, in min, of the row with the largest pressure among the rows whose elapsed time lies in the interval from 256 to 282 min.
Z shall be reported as 269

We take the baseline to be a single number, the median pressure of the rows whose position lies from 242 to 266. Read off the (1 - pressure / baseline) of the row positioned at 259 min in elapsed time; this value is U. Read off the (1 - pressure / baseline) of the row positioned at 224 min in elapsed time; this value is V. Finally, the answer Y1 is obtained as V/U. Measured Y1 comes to -1.0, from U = -0.07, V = 0.07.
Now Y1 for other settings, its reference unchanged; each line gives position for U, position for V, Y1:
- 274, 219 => -0.6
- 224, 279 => -2.3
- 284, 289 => 1.0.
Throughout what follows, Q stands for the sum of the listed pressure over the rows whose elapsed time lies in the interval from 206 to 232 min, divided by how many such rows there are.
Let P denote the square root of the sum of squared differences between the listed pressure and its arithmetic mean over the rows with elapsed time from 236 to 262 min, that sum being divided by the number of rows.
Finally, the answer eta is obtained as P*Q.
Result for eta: 730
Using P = 6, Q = 120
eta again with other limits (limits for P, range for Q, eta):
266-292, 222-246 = 1245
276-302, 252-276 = 976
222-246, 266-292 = 300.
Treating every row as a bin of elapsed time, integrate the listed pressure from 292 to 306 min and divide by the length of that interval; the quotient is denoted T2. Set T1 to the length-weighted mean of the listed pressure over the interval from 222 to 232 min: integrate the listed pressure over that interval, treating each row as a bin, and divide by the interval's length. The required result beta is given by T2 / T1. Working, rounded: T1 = 126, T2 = 136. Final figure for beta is 1.08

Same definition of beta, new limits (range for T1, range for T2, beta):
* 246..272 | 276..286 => 1.02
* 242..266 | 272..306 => 1.03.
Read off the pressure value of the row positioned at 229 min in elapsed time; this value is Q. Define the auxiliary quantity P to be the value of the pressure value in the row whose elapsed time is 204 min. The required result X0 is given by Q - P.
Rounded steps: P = 113.6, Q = 127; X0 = 13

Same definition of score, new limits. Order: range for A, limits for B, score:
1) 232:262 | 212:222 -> 5.0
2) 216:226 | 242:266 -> 5.5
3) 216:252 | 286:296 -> 5.5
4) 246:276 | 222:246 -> 5.1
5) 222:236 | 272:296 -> 5.6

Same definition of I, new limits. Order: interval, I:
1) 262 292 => 9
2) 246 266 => 11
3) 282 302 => 0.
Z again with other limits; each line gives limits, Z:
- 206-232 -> 229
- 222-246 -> 244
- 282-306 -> 284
